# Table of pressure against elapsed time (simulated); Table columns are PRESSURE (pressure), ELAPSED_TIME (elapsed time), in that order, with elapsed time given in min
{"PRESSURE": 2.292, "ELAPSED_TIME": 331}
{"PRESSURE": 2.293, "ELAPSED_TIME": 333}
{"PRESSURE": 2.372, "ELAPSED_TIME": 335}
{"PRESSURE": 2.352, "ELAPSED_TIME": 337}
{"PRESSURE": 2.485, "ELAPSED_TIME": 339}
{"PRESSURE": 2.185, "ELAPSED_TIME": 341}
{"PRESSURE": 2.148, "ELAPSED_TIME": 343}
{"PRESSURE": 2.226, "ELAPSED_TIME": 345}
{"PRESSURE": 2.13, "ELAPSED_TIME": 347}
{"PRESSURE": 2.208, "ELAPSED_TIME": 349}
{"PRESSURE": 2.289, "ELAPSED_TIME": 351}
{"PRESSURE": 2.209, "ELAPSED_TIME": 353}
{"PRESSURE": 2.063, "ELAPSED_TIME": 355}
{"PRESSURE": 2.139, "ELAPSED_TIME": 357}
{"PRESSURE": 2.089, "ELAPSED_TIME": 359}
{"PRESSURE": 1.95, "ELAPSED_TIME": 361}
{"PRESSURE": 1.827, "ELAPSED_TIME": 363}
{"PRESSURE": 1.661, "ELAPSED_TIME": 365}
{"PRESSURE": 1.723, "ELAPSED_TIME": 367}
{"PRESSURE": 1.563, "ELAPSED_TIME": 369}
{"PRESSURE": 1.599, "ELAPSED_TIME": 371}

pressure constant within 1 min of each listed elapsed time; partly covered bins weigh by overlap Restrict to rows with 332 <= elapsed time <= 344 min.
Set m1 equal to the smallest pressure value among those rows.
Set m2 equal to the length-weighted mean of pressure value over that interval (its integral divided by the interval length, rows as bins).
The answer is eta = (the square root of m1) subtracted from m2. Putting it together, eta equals 0.84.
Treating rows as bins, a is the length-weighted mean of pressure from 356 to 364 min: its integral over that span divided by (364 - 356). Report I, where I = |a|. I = 2.00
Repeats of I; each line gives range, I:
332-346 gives 2.29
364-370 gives 1.65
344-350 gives 2.19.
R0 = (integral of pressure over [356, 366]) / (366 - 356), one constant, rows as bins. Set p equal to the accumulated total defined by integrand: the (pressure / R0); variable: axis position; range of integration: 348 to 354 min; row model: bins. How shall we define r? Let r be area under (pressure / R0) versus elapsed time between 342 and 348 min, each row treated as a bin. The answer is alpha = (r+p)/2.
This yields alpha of 6.8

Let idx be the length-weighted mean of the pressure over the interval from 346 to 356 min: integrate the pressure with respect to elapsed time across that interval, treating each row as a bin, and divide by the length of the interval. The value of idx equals 2.18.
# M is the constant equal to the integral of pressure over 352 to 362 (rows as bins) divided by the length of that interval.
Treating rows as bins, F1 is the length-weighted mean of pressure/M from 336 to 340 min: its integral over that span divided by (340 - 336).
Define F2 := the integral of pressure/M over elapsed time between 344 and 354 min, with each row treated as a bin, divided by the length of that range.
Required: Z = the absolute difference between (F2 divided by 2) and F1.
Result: 0.63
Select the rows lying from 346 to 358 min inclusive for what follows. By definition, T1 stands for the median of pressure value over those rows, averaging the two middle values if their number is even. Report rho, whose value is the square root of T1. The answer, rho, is 1.47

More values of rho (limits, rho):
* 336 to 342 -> 1.53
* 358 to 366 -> 1.37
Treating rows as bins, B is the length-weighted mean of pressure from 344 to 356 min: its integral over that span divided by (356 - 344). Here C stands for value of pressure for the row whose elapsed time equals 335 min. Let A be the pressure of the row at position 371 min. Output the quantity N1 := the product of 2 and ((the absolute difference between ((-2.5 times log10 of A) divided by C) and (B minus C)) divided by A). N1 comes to 0.0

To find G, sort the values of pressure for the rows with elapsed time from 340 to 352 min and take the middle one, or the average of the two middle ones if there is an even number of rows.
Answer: 2.20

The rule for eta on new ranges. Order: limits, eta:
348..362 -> 0.74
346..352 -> 0.75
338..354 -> 0.78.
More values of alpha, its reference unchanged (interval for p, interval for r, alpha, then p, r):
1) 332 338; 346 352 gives 7.1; 7.3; 6.86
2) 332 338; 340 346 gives 7.0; 7.3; 6.79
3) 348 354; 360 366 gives 6.3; 6.9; 5.63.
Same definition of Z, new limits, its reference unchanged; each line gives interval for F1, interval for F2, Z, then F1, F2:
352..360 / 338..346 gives 0.48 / 1.02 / 1.08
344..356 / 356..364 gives 0.57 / 1.05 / 0.96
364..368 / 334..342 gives 0.25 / 0.81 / 1.12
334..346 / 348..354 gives 0.56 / 1.10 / 1.07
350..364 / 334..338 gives 0.43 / 1.00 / 1.13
